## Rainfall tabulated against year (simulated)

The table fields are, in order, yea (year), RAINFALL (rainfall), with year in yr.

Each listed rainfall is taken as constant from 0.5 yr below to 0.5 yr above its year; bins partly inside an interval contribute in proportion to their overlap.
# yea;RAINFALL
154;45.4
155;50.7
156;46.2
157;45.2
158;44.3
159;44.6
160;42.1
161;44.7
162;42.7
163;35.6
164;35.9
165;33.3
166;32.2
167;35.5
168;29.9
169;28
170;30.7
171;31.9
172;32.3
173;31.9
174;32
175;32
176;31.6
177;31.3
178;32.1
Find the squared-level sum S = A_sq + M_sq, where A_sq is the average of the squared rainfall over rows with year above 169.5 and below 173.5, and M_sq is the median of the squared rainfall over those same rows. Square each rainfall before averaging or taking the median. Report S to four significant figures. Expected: 2023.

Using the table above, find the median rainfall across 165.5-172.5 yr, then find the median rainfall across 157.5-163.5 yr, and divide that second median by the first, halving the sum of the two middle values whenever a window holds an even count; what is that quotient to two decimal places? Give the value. 1.36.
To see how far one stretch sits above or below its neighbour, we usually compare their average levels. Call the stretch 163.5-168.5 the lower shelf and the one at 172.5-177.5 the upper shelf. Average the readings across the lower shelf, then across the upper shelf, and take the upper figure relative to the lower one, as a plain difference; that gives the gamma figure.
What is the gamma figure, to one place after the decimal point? -1.6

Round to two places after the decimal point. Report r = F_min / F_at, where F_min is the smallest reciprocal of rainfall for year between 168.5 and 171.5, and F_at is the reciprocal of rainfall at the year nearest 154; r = 1.42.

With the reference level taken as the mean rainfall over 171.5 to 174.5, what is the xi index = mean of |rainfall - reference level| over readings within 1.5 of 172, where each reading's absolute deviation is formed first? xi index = 0.2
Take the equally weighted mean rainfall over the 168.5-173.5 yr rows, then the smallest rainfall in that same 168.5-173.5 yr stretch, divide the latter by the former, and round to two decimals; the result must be 0.90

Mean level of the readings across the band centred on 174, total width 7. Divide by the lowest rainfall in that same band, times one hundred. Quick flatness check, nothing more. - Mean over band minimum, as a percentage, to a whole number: 102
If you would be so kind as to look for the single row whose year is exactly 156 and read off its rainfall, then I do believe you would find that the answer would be 46.2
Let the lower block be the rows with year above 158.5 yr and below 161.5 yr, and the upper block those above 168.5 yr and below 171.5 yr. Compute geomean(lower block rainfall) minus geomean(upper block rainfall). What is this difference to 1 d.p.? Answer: 13.6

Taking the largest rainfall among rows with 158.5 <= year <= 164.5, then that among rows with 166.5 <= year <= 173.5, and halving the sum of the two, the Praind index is 40.1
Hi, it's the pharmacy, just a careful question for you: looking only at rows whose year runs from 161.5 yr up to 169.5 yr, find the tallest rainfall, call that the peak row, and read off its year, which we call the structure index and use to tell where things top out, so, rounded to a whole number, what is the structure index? 162 yr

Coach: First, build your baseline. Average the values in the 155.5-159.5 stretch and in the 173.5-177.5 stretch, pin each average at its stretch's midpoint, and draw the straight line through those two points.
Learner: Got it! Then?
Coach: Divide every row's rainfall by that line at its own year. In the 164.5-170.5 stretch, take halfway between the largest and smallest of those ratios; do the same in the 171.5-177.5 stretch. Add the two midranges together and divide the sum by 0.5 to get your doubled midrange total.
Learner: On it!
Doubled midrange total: 3.66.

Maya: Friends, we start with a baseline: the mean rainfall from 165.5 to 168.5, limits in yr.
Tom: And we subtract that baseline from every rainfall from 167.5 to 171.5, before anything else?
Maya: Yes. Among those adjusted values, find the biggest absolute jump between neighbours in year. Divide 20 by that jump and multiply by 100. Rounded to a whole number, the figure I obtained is 741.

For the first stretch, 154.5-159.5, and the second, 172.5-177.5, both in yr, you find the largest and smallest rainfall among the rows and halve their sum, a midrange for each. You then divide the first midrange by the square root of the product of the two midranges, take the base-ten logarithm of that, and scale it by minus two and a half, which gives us -0.220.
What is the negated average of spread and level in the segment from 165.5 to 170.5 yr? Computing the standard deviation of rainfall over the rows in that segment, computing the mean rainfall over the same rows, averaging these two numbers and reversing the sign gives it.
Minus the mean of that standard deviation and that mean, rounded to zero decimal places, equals -17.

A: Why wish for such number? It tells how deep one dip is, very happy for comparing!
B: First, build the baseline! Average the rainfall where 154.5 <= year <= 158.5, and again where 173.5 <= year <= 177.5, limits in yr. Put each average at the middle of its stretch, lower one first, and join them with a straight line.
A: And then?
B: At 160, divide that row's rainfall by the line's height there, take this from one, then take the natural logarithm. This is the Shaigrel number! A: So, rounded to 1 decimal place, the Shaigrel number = -3.2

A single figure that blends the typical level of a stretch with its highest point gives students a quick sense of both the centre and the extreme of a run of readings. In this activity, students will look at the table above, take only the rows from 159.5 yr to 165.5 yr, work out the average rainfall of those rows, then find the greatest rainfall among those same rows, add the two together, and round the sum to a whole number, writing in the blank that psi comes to 84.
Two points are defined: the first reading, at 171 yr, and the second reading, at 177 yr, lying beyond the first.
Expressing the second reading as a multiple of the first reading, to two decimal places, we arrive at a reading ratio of 0.98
